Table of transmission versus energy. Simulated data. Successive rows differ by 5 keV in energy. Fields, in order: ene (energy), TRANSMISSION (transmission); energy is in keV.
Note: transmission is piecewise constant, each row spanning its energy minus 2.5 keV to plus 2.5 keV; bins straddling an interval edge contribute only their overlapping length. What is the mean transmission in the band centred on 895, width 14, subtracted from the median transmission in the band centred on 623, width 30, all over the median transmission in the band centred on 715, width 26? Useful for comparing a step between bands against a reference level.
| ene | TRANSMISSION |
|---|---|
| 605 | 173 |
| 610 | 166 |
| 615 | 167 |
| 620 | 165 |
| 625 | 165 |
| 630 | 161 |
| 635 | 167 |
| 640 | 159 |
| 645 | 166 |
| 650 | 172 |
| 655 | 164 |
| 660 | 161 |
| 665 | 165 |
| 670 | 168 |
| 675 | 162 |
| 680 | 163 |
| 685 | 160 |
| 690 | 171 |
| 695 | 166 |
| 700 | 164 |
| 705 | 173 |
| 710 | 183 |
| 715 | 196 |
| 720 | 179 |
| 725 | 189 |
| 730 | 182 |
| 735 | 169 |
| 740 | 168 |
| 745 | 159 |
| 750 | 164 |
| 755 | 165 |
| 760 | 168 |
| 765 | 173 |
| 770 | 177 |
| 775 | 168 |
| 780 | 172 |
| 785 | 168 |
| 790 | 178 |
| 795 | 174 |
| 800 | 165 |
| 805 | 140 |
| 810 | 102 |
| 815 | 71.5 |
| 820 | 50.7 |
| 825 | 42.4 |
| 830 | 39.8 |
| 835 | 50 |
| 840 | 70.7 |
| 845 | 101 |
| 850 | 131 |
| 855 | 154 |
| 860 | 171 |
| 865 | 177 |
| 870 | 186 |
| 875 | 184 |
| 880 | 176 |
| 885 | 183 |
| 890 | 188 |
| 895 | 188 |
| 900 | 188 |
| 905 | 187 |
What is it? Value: -0.12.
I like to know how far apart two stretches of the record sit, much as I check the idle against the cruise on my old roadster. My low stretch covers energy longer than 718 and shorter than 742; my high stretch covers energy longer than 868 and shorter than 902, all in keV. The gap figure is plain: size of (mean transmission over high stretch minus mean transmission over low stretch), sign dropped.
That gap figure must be 7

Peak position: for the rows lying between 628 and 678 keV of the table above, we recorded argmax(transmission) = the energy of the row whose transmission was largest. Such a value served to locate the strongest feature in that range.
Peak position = 650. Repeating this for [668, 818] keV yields 715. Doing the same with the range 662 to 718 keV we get 715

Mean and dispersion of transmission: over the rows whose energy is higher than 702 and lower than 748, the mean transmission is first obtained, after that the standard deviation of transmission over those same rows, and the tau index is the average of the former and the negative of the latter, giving 83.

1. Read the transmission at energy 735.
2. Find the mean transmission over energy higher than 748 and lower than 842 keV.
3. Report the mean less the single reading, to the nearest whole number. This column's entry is -41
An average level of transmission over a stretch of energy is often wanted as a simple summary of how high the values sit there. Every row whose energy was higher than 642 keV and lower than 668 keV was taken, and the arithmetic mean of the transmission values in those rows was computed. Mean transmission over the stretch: 166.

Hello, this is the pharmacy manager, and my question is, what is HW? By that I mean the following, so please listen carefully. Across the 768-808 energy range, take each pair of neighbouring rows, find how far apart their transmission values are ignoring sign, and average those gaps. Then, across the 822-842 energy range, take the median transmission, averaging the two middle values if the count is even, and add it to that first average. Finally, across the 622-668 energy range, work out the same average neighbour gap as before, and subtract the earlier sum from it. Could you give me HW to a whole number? -50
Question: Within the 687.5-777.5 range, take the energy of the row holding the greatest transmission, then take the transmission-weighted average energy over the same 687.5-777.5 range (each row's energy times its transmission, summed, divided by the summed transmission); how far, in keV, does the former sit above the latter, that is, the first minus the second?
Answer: -17.2 keV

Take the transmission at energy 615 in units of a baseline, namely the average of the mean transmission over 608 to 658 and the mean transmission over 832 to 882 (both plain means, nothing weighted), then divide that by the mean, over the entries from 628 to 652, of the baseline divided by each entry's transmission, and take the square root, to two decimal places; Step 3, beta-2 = 1.09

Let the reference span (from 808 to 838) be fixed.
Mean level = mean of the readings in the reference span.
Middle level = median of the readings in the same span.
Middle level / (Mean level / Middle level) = 43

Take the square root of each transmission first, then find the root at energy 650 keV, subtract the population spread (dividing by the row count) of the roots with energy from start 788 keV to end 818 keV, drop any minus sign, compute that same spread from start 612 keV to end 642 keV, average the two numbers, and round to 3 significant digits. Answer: 5.72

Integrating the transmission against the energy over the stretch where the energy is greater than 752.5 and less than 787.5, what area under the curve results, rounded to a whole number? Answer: 5955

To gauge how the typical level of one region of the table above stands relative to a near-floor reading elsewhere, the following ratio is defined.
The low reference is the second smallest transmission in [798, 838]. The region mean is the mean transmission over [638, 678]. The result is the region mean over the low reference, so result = 3.9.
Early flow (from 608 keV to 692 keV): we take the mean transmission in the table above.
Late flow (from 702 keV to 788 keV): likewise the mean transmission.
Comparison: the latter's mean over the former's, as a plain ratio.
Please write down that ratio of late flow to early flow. 1.05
